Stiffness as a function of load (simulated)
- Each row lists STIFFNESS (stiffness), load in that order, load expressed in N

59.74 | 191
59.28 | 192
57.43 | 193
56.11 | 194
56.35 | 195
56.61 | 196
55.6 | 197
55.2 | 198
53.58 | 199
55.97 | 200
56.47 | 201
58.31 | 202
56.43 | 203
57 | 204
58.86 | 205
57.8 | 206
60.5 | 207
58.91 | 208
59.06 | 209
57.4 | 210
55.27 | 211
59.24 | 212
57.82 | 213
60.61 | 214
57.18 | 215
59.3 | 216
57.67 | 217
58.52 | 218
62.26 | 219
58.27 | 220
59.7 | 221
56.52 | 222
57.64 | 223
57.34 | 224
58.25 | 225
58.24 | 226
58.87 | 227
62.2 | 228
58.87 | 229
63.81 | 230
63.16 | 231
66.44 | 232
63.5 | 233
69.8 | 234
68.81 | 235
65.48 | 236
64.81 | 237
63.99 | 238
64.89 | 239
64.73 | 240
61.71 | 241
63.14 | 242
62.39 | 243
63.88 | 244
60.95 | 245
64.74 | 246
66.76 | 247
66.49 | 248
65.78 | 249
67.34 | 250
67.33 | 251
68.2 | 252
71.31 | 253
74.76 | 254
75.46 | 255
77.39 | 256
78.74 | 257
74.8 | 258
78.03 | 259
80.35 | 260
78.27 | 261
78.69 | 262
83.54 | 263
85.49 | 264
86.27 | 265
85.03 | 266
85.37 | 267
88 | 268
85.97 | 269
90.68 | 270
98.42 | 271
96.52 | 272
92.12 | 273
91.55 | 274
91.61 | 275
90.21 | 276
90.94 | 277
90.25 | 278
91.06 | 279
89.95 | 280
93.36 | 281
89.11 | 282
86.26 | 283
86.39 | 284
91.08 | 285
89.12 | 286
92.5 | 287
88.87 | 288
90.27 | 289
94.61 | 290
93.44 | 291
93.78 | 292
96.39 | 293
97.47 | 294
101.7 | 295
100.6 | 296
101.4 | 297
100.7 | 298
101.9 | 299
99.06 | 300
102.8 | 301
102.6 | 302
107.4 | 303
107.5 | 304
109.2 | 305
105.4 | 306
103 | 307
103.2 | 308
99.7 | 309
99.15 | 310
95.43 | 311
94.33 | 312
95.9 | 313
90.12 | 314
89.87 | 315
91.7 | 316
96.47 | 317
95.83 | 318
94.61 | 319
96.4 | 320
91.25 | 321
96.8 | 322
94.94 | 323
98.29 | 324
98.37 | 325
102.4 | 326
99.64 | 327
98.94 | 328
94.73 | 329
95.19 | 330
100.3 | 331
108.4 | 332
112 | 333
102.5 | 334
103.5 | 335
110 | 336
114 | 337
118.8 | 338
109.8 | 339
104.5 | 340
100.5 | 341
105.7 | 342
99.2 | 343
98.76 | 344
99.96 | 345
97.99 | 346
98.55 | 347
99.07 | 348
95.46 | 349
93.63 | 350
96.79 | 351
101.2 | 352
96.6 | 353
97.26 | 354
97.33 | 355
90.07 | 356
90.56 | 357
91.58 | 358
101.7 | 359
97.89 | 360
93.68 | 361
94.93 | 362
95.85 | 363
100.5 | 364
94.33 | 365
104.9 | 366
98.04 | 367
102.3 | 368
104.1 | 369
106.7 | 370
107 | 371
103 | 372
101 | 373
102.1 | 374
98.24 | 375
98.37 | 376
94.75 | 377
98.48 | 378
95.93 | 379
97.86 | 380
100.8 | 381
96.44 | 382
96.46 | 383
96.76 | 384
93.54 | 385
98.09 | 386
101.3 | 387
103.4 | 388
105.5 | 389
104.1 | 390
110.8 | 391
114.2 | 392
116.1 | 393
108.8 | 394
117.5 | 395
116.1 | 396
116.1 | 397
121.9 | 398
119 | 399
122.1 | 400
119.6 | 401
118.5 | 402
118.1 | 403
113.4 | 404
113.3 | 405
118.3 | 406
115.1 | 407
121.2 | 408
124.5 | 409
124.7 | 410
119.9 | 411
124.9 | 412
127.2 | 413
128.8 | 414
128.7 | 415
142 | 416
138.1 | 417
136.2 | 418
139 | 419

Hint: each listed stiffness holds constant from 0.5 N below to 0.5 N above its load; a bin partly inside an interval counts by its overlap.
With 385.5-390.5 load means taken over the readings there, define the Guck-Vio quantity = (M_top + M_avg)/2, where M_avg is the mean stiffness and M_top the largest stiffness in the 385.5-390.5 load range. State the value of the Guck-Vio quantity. 104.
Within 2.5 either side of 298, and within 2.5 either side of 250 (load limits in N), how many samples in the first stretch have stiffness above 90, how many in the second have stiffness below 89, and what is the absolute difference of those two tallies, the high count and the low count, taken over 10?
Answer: 0.0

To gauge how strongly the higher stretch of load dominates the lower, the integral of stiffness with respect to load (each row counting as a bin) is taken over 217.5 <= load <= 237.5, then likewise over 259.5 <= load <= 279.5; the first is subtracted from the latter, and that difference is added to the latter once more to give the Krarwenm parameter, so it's 2288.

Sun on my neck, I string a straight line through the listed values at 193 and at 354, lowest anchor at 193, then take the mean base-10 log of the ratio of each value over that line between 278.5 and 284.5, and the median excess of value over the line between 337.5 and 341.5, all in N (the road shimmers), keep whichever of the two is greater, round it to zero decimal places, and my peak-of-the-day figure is 13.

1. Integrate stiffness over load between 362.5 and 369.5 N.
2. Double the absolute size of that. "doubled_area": 1400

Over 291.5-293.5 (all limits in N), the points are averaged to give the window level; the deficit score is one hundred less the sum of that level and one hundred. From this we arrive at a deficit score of -95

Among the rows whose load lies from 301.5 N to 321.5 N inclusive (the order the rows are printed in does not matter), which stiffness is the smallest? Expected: 89.87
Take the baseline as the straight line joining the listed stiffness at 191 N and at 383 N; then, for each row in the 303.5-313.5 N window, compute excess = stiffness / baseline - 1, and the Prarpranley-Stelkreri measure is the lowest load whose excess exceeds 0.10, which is 304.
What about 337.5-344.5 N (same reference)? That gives 338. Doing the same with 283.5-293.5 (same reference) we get 284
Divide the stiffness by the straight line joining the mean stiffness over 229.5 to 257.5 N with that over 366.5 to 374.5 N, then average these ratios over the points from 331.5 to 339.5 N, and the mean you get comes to 1.18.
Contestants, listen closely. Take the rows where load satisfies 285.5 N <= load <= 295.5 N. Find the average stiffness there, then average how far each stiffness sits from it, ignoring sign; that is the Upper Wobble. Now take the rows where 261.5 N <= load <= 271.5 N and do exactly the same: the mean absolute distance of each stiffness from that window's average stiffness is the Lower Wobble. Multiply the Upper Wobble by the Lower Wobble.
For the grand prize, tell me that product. 10.1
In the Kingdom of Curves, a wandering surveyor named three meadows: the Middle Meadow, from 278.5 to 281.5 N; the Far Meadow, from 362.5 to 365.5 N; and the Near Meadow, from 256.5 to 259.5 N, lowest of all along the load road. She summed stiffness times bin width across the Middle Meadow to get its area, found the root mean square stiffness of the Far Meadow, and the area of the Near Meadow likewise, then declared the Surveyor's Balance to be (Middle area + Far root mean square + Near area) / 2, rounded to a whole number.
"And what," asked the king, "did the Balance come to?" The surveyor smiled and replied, 301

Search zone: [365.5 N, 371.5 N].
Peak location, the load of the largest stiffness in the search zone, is 371 N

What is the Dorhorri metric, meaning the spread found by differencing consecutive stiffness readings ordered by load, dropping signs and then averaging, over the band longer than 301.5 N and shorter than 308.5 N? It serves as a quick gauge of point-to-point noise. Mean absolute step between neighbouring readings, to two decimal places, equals 2.17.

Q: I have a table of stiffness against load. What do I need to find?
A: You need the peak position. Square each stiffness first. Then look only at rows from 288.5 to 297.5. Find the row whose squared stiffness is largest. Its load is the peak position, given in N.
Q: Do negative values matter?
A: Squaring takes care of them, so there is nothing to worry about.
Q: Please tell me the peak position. 295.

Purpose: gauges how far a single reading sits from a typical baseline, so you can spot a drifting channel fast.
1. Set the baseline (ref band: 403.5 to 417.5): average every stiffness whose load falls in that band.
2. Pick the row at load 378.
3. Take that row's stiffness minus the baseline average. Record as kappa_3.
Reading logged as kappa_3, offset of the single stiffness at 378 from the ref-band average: -26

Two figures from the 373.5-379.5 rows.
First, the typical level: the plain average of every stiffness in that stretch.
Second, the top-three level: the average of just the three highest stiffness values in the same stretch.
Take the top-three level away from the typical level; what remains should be -1.7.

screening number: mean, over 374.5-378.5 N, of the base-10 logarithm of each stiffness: 1.99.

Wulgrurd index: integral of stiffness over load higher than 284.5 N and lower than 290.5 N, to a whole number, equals 546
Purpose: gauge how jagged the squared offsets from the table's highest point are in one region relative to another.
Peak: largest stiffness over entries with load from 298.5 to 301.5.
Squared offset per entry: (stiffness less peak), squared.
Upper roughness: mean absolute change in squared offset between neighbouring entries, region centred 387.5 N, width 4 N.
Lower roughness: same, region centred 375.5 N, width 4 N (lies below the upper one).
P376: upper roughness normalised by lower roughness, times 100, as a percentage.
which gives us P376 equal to 43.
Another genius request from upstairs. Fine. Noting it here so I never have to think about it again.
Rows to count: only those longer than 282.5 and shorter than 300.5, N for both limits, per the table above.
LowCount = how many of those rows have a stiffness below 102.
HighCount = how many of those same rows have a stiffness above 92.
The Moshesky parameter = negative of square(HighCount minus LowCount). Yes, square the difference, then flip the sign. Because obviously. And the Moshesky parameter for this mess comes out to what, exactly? -36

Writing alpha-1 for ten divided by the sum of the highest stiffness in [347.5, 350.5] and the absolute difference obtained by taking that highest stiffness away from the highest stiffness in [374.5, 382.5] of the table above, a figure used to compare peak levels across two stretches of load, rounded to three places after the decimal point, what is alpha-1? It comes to 0.099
